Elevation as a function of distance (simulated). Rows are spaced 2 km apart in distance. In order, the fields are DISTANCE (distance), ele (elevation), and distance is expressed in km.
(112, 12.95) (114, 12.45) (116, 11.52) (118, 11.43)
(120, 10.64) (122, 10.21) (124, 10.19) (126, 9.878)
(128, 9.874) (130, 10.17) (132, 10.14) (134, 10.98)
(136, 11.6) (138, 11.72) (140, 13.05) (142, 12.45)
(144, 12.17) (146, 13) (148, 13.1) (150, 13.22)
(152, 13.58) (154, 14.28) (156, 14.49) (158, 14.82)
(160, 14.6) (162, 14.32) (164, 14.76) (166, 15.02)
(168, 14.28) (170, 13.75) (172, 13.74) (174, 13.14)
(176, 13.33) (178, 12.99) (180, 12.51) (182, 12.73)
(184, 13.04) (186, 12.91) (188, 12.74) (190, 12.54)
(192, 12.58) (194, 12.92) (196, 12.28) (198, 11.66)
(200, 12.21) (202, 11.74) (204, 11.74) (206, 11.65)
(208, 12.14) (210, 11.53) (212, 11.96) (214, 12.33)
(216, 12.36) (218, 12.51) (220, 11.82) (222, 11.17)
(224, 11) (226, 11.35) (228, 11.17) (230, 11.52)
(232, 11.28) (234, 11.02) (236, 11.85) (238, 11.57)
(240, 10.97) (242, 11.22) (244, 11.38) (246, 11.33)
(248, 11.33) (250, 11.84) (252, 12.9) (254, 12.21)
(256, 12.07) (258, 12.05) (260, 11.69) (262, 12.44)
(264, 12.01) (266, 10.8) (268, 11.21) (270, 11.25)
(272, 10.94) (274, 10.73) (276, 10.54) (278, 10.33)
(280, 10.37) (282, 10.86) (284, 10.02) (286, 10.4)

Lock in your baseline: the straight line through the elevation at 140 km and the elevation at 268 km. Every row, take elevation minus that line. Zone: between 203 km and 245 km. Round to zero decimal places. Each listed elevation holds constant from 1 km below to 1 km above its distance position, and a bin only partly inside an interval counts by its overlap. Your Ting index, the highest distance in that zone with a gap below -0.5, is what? 240 km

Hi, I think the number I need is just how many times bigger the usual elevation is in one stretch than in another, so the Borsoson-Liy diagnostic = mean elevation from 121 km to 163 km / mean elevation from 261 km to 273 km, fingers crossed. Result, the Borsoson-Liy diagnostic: 1.073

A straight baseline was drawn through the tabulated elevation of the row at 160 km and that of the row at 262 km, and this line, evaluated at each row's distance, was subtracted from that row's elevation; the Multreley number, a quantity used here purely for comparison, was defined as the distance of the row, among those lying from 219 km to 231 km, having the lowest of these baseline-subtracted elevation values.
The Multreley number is 224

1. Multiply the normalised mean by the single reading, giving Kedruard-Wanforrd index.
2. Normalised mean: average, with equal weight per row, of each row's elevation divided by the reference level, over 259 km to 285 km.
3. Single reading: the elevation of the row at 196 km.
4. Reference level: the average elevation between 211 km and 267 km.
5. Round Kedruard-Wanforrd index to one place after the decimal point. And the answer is 11.6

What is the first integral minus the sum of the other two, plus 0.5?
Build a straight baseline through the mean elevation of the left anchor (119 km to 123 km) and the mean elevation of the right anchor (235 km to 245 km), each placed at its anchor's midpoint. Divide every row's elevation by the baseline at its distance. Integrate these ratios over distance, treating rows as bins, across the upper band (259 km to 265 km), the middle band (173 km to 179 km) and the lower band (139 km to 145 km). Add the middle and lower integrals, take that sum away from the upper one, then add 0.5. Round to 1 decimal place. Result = -7.6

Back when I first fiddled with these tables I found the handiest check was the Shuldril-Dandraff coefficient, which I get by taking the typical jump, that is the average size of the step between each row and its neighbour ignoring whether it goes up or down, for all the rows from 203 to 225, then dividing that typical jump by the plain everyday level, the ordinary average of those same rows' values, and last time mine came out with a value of 0.031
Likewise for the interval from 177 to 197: 0.022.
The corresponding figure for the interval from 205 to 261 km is 0.031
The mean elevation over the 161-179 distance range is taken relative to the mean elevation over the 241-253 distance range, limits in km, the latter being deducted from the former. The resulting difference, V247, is 2.3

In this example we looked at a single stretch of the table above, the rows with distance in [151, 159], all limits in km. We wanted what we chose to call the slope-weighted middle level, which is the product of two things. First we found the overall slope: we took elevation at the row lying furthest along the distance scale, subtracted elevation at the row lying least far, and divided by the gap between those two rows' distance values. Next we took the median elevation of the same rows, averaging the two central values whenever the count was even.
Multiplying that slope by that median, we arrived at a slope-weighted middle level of 3.0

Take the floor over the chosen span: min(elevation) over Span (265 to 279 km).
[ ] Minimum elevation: 10.33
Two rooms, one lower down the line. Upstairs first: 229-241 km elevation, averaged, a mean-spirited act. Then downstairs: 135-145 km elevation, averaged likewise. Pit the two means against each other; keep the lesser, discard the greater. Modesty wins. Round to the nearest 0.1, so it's 11.4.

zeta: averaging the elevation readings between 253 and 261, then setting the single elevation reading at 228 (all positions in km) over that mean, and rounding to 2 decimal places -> 0.93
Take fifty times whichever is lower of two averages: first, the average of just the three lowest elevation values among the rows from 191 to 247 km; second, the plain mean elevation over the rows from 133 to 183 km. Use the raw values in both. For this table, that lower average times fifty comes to 550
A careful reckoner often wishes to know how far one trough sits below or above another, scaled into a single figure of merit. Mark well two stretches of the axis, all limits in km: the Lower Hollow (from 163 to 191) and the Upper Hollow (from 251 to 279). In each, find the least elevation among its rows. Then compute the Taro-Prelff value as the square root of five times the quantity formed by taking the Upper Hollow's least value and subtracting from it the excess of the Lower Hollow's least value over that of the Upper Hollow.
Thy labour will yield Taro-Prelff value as 6.38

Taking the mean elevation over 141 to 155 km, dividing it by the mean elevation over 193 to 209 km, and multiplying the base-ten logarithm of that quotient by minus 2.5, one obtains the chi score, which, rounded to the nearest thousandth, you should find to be -0.093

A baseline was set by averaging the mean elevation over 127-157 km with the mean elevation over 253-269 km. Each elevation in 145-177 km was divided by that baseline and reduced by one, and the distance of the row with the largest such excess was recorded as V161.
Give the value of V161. 166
